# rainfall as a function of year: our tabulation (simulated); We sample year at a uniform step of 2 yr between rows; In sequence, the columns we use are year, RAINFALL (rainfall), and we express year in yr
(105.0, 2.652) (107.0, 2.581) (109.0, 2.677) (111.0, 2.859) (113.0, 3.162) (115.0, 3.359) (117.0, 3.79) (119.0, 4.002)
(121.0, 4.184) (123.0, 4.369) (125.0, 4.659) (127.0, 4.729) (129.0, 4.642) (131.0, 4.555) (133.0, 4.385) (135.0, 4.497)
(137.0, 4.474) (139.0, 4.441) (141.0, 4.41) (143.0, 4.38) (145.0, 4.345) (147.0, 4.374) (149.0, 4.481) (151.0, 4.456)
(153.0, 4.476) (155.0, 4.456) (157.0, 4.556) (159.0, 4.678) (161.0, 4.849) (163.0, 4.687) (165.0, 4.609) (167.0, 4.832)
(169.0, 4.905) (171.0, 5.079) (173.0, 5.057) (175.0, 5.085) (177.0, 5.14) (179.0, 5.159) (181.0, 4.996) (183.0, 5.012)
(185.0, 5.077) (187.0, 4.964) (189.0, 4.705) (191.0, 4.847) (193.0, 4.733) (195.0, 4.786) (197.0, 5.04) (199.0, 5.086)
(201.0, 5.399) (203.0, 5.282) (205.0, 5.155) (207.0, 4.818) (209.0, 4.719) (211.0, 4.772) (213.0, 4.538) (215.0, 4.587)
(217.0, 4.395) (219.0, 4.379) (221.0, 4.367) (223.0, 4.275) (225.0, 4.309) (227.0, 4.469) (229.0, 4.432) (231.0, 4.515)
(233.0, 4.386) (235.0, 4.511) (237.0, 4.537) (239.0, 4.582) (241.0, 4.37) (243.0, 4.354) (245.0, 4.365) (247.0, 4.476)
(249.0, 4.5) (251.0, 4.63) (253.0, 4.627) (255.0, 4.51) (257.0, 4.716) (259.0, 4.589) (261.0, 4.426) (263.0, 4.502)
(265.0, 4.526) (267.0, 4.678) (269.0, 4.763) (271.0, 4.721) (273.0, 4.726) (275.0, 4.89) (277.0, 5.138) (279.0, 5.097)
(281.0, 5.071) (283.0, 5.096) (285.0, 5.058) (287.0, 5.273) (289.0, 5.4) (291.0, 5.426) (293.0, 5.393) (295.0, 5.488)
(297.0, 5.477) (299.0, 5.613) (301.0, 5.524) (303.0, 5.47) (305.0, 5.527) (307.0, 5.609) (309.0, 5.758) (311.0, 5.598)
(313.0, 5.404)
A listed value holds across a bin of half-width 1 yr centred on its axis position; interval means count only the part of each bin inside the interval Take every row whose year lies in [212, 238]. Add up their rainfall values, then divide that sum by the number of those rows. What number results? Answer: 4.44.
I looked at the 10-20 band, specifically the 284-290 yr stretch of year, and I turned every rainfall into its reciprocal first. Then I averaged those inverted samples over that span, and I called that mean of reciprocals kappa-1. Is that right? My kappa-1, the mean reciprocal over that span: 0.191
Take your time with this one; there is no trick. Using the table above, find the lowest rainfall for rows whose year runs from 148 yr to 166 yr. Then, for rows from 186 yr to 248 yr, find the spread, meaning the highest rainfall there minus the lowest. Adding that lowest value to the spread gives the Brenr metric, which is 5.6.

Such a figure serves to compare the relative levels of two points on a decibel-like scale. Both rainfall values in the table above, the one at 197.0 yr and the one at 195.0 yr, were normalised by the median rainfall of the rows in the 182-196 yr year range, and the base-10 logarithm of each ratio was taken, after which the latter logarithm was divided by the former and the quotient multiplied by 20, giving -6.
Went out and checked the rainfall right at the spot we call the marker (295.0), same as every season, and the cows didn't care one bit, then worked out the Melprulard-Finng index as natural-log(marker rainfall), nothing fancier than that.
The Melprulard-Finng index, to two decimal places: 1.70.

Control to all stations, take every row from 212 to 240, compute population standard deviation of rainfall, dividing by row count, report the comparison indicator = 0.096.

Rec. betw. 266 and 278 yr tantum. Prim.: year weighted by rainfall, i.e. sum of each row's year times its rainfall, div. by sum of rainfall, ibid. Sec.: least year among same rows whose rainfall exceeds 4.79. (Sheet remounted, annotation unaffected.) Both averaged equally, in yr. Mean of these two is 273.5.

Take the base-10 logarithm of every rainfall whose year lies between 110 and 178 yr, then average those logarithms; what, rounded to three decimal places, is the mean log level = 0.644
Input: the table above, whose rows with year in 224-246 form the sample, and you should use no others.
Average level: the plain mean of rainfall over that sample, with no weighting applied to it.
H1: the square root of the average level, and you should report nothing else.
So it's 2.11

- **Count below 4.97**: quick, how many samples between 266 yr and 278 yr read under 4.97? 5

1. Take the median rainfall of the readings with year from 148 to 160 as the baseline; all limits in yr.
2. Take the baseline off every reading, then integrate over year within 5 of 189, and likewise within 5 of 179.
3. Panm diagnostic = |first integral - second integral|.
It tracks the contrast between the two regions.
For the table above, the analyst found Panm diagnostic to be 2.1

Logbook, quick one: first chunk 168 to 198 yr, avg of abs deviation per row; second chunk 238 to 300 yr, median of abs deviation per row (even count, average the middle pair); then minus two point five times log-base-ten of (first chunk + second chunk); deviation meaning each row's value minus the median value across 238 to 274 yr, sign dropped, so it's 0.54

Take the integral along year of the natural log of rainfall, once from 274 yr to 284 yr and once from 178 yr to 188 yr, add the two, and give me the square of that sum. 1049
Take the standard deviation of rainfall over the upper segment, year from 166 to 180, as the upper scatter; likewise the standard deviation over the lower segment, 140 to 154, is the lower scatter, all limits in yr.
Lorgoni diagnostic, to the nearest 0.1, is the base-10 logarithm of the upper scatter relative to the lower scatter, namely 0.4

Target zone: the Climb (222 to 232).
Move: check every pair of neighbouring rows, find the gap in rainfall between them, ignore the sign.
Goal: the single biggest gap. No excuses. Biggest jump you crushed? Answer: 0.160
